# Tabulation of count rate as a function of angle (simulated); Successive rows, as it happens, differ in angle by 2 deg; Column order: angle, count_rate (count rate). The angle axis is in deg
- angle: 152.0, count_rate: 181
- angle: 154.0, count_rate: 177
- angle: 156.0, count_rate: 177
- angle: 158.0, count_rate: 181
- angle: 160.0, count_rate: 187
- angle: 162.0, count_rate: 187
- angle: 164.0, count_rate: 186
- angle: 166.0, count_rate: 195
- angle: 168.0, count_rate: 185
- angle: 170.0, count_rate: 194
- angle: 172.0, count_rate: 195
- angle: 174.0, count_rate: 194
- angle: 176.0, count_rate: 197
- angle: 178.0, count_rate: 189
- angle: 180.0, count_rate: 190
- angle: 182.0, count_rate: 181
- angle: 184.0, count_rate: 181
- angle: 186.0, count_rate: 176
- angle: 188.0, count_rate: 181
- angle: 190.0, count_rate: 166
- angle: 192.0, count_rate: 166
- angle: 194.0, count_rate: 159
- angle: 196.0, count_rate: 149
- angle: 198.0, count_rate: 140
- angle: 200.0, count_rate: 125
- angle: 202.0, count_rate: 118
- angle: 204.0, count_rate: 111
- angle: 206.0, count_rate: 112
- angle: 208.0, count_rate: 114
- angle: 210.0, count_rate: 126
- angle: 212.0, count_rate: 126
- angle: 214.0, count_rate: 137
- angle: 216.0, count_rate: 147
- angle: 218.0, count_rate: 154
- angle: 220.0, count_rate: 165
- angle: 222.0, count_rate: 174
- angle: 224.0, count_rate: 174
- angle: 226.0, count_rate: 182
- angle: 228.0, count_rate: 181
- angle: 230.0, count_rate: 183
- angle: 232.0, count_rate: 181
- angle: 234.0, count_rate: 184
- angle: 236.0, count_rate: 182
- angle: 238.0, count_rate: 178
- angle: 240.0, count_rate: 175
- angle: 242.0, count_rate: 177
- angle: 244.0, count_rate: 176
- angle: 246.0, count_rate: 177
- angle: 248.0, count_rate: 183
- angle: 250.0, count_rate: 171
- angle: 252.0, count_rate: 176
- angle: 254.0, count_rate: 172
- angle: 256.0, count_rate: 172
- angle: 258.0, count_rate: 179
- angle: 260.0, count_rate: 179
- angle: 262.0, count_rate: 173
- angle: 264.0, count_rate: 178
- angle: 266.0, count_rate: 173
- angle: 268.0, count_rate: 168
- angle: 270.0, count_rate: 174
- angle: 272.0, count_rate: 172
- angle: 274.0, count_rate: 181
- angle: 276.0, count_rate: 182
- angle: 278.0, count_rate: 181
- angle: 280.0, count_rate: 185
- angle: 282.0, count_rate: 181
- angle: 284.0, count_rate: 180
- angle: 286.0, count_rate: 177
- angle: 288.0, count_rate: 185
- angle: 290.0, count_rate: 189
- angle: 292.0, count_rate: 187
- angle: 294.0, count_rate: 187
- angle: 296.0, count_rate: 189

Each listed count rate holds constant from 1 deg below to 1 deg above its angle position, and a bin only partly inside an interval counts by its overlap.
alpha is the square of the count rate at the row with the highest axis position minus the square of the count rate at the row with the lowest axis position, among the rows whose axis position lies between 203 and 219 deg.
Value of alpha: 11395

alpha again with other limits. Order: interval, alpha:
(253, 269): -1360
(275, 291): 2597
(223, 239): 1408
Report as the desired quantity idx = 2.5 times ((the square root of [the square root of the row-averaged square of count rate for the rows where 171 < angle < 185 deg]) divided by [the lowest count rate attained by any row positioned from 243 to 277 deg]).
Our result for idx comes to 0.20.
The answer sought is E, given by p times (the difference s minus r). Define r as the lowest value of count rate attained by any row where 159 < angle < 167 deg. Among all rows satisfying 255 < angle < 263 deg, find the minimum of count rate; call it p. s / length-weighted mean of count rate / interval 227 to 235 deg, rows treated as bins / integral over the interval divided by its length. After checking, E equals -645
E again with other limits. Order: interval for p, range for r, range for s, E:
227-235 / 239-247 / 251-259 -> -45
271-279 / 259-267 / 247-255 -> 430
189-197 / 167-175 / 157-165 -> 37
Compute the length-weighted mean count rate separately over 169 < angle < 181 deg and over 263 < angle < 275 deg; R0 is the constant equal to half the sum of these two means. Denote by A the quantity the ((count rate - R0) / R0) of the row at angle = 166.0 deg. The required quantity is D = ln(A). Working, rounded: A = 0.061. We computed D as -2.79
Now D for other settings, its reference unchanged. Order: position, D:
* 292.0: -4.03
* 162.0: -4.03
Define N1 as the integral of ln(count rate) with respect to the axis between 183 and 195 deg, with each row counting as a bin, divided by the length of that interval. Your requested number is 5.14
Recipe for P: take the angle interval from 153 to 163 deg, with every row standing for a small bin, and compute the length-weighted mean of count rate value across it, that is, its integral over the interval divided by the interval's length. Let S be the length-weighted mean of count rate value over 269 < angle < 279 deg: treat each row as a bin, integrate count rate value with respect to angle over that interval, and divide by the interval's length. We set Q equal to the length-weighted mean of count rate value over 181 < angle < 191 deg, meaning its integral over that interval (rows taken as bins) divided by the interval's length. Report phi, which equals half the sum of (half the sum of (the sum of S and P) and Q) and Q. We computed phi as 223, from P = 182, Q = 177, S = 178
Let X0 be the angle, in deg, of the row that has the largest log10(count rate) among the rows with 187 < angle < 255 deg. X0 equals 234.0 deg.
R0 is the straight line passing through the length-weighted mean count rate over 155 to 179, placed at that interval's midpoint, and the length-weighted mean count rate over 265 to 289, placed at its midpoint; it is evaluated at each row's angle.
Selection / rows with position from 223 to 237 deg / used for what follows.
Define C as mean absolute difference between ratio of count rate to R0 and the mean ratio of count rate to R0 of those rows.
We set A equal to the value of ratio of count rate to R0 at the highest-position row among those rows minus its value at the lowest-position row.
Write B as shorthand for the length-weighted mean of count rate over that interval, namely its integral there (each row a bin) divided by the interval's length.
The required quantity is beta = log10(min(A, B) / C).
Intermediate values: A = 0.05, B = 181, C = 0.012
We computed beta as 0.6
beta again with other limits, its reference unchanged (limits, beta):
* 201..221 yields 0.5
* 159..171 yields 0.3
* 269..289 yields 0.6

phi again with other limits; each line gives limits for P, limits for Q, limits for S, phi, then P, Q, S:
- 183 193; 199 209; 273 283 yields 176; 174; 116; 182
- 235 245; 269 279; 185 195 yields 220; 178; 178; 170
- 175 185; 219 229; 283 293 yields 224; 188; 175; 184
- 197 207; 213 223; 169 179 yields 195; 121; 155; 194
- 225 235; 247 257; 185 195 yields 219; 182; 175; 170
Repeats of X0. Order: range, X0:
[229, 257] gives 234.0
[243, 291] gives 290.0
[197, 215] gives 198.0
